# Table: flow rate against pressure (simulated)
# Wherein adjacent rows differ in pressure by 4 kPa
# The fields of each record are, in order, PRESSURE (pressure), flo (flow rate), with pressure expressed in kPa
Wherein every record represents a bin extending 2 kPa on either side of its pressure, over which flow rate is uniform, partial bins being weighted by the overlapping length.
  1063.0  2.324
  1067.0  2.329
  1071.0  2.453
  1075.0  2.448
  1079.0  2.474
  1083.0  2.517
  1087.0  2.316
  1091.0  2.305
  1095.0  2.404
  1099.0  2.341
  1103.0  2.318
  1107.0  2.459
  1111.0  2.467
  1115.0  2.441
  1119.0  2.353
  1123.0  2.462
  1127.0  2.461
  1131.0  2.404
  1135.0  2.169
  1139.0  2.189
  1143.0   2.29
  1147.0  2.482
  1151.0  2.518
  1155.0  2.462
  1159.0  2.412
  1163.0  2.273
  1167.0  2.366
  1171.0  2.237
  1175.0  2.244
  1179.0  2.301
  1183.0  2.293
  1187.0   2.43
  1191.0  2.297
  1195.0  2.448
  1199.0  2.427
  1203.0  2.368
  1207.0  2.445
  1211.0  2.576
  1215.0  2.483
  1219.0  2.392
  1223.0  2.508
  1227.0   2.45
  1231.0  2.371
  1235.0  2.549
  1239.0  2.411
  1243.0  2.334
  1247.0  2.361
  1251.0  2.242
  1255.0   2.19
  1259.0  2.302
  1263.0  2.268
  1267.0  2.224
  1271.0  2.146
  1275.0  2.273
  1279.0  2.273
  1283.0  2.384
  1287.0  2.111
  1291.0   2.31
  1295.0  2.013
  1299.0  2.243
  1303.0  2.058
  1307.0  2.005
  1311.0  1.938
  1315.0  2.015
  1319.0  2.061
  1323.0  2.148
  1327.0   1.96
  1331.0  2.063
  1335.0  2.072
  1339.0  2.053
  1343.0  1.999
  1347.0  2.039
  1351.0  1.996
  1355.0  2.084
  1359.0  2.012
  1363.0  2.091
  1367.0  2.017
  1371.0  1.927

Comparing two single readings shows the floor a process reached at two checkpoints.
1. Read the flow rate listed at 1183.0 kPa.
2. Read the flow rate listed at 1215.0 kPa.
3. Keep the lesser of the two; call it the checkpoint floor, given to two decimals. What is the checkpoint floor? 2.29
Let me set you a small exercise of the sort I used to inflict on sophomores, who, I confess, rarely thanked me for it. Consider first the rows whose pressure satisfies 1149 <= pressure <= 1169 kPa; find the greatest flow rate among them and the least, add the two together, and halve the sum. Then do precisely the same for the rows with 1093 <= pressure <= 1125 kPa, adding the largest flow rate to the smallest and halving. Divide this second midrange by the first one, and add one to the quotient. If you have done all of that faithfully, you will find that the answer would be 2.00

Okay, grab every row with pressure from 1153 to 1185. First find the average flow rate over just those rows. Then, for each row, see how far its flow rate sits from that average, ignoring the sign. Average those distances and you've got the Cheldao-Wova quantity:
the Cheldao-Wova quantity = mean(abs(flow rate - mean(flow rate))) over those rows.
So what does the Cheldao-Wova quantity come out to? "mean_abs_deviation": 0.067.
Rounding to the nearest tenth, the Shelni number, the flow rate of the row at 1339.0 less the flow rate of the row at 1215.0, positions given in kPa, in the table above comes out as -0.4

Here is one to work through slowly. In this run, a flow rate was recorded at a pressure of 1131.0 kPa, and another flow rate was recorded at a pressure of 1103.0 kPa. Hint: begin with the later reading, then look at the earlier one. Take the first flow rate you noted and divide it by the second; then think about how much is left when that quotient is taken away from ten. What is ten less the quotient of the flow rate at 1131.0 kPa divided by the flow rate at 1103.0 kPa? 8.96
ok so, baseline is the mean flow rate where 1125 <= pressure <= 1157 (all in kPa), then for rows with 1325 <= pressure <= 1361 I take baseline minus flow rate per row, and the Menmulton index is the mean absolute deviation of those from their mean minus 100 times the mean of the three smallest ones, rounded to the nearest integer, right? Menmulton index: -30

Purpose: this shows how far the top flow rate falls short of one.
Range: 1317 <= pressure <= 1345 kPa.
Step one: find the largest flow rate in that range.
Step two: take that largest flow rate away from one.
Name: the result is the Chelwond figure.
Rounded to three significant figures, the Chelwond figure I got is -1.15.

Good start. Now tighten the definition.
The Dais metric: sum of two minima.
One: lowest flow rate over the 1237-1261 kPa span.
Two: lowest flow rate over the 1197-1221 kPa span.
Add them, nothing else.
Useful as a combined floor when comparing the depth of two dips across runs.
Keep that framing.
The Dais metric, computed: 4.56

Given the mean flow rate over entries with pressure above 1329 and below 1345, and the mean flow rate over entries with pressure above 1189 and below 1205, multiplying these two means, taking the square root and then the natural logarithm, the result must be 0.79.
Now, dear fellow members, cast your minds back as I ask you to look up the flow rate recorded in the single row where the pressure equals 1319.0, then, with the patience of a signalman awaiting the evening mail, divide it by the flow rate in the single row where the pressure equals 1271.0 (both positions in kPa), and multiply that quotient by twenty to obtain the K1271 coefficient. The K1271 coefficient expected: 19.2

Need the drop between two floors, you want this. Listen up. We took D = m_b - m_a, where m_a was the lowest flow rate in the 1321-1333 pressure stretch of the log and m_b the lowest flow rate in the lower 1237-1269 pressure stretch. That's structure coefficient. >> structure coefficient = 0.23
